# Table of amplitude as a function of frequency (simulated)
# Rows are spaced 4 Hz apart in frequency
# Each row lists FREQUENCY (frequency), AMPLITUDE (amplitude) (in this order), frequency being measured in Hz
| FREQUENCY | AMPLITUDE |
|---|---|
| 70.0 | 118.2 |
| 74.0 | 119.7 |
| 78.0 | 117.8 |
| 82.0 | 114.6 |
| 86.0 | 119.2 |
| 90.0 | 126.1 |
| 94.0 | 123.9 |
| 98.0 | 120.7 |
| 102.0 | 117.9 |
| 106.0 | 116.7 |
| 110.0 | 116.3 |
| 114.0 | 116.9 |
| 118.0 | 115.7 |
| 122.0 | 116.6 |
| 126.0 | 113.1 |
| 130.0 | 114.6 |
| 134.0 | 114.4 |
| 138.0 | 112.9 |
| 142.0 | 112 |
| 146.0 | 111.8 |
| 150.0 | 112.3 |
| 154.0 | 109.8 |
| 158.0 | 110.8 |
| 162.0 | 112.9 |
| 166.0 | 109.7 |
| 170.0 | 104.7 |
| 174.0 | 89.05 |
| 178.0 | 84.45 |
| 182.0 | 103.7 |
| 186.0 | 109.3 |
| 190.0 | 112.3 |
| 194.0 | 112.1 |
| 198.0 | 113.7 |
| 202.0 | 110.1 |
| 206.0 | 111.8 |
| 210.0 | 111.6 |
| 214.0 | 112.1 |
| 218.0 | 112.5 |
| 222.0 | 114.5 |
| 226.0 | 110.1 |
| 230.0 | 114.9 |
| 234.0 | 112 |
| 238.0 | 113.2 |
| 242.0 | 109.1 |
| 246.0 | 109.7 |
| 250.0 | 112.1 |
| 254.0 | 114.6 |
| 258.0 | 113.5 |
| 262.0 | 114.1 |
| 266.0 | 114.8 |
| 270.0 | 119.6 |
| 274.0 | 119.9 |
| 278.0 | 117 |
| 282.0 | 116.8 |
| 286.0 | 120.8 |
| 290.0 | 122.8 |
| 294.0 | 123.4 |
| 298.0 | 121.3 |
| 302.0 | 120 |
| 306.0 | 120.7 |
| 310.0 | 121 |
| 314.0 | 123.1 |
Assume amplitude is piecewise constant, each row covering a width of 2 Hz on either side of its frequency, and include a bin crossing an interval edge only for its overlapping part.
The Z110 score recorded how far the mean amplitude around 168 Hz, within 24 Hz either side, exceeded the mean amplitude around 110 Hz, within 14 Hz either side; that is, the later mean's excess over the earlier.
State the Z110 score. -11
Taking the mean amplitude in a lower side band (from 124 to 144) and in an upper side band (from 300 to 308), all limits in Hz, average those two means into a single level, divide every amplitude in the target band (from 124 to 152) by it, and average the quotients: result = 0.97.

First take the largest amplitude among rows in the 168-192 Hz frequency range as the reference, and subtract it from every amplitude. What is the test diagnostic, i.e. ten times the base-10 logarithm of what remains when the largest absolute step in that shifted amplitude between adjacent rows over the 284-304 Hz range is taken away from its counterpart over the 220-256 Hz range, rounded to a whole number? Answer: 4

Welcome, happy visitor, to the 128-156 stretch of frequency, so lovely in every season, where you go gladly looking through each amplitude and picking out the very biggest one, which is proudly 114.6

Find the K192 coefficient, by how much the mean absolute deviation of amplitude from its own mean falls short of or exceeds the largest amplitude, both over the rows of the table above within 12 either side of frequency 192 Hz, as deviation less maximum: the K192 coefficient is -111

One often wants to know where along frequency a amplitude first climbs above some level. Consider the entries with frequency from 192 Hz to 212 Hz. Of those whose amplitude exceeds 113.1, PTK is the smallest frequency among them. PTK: 198.0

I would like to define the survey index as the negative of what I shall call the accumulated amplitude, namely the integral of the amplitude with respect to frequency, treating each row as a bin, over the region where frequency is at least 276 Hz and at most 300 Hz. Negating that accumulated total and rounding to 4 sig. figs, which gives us -2888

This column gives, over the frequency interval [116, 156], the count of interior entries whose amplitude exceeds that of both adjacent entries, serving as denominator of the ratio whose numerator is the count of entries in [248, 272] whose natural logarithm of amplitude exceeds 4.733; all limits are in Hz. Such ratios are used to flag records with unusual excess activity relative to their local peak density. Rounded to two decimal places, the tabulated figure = 1.33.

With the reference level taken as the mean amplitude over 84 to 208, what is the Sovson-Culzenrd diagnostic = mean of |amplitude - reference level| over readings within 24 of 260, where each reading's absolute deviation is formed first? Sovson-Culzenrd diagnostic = 3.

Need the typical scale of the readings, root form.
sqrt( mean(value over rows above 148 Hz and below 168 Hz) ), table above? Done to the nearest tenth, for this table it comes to 10.5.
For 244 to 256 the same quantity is 10.6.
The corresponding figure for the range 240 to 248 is 10.5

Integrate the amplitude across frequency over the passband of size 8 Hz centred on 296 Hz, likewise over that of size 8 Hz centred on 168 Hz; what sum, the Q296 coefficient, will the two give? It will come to 1836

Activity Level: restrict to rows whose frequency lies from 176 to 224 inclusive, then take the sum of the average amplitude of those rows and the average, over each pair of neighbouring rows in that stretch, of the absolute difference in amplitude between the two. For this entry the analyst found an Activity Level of 112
